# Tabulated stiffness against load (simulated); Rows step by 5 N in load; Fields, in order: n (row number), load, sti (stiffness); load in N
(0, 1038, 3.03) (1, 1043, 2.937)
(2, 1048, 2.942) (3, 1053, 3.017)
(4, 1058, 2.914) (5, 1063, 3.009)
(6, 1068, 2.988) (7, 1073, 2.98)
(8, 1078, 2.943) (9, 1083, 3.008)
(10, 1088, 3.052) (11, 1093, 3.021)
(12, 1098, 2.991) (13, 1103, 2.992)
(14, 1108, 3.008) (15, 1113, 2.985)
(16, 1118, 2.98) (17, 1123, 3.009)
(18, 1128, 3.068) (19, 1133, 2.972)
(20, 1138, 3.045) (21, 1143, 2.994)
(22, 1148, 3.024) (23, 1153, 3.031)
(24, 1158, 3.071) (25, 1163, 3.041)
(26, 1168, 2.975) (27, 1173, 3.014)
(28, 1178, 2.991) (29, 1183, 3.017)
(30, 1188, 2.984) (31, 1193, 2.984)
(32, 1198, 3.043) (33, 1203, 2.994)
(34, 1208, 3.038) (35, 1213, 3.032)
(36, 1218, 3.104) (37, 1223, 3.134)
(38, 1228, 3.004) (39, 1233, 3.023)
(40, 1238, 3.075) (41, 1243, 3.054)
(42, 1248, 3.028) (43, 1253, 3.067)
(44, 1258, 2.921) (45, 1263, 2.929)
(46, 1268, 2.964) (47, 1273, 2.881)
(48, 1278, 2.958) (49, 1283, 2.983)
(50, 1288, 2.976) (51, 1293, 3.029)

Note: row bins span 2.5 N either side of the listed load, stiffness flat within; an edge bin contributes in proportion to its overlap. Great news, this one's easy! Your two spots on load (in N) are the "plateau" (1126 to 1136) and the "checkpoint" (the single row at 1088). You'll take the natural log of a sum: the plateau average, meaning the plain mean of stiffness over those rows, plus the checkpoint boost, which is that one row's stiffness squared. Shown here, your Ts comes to 2.51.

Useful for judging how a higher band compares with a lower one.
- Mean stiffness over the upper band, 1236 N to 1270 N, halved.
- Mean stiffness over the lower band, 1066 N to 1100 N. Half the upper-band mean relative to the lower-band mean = 0.501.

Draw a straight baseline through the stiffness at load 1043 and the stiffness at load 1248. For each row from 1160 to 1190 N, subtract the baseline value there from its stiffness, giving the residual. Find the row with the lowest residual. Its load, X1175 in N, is 1168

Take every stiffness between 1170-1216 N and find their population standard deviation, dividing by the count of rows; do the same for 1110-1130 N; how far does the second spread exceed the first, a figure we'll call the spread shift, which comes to 0.013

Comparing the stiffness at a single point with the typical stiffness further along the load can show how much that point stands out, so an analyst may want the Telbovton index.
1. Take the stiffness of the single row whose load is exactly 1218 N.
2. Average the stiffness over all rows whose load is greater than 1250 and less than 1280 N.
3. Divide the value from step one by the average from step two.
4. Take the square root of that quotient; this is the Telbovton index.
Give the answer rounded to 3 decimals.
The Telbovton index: 1.025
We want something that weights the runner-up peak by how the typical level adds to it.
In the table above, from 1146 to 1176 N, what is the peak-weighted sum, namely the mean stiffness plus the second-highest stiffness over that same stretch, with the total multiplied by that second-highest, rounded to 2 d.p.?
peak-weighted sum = 18.45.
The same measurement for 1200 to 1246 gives 19.10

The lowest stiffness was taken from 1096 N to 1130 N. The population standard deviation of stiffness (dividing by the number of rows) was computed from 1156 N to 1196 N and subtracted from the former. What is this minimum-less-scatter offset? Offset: 2.95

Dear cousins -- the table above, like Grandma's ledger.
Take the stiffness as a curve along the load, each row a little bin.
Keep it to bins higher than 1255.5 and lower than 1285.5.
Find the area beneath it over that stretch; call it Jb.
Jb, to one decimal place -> 88.2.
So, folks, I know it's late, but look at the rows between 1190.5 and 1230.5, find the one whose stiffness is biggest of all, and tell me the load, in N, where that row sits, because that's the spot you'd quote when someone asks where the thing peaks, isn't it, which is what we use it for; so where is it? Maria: 1223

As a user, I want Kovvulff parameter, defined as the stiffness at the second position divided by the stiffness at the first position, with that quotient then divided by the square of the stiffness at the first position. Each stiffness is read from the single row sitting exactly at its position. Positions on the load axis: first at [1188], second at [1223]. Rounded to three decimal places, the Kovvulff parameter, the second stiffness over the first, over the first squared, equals 0.118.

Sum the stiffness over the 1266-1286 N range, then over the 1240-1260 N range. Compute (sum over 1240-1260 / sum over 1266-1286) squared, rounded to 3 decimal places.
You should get 1.049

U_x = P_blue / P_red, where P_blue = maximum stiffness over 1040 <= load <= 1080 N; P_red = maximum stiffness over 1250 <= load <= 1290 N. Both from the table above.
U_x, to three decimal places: 0.984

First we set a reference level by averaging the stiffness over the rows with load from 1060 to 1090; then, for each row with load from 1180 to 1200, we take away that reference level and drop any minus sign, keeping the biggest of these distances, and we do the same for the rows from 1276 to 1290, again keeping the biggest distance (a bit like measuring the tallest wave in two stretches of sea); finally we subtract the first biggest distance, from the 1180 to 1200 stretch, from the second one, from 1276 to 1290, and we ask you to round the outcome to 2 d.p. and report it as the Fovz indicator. -0.01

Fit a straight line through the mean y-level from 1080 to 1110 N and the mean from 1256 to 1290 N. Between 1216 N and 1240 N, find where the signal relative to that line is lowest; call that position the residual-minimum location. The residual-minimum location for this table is 1228 N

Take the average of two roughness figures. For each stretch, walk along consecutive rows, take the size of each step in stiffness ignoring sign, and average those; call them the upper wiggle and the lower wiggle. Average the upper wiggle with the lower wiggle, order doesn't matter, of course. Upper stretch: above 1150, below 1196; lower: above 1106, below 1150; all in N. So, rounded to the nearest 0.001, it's 0.039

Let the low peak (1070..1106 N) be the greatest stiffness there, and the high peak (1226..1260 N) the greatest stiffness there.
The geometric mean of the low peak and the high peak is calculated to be 3.06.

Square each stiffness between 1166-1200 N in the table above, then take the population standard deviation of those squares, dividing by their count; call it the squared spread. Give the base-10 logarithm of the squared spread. -0.9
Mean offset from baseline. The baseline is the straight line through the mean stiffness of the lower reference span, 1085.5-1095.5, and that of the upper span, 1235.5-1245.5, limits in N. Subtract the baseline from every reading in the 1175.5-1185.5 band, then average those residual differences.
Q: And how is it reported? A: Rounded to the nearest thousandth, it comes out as -0.049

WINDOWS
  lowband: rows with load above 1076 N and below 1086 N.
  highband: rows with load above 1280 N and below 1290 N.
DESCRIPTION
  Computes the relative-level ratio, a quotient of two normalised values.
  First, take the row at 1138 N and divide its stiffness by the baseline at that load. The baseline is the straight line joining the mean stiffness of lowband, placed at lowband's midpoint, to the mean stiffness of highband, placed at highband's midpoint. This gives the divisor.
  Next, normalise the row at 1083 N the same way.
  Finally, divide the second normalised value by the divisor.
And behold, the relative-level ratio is 0.99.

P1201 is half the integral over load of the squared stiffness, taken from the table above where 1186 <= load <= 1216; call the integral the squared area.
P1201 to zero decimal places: 136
